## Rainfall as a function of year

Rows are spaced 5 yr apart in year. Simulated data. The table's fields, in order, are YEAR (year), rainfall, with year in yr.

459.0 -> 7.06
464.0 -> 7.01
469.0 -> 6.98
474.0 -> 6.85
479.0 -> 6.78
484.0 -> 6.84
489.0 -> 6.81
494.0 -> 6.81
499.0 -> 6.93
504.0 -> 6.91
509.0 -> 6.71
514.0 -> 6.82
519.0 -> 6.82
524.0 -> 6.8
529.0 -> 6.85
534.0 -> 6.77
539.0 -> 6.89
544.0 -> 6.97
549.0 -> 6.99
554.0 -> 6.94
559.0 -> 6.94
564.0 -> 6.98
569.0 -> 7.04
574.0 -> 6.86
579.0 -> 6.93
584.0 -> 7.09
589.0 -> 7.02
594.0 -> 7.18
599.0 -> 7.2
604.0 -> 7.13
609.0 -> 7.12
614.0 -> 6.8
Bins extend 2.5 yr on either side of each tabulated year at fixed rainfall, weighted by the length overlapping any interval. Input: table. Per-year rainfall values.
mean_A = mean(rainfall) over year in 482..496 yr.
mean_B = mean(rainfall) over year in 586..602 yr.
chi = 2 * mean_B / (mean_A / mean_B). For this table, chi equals 14.92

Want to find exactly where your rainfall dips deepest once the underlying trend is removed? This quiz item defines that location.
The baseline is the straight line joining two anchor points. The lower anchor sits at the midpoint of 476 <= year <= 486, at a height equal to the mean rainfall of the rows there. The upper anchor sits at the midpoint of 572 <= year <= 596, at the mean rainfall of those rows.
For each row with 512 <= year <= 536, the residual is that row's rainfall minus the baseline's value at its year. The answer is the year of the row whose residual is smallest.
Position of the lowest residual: 534.0 yr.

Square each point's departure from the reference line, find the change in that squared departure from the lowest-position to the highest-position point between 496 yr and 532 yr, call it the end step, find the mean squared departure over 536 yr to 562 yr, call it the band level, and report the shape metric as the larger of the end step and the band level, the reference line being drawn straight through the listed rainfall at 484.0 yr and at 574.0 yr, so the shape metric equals 0.0095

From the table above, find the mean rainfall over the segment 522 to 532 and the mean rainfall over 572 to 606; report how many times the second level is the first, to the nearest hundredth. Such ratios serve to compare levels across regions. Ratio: 1.03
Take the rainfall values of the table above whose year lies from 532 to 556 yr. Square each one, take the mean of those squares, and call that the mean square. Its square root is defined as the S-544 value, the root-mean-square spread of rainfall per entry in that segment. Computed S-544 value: 6.91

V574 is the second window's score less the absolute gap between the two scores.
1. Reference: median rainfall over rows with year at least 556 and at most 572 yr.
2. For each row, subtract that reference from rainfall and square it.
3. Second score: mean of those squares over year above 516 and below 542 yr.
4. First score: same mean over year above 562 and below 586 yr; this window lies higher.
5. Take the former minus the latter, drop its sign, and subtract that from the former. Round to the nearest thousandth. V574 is 0.007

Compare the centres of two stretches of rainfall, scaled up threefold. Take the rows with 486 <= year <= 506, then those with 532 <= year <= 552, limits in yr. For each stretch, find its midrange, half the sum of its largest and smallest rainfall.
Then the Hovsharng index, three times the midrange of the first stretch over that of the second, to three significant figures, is 3.00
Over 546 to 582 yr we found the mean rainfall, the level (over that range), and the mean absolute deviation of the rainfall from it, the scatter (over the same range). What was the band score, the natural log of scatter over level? -5.1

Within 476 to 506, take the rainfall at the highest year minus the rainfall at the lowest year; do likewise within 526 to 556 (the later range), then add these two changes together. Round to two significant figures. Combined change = 0.22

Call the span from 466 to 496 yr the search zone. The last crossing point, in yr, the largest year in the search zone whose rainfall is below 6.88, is 494.0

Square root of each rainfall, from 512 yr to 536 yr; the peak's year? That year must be 529.0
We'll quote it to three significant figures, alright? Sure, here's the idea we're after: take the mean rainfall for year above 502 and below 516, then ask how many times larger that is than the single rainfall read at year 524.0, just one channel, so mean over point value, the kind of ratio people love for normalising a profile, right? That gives 1.00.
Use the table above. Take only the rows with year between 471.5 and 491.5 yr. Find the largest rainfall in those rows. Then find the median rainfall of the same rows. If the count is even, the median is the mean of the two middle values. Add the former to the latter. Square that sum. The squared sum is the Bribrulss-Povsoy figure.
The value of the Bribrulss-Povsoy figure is 187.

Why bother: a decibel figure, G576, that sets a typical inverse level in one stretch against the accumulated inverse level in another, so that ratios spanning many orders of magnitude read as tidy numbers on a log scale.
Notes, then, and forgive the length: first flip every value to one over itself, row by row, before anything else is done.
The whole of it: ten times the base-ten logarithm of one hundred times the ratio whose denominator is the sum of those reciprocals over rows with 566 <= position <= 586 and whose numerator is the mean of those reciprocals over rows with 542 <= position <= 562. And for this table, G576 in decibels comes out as 13.99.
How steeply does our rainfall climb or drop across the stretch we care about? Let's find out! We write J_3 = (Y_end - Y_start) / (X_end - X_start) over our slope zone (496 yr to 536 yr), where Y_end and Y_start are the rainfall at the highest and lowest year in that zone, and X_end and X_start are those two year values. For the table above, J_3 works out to -0.005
